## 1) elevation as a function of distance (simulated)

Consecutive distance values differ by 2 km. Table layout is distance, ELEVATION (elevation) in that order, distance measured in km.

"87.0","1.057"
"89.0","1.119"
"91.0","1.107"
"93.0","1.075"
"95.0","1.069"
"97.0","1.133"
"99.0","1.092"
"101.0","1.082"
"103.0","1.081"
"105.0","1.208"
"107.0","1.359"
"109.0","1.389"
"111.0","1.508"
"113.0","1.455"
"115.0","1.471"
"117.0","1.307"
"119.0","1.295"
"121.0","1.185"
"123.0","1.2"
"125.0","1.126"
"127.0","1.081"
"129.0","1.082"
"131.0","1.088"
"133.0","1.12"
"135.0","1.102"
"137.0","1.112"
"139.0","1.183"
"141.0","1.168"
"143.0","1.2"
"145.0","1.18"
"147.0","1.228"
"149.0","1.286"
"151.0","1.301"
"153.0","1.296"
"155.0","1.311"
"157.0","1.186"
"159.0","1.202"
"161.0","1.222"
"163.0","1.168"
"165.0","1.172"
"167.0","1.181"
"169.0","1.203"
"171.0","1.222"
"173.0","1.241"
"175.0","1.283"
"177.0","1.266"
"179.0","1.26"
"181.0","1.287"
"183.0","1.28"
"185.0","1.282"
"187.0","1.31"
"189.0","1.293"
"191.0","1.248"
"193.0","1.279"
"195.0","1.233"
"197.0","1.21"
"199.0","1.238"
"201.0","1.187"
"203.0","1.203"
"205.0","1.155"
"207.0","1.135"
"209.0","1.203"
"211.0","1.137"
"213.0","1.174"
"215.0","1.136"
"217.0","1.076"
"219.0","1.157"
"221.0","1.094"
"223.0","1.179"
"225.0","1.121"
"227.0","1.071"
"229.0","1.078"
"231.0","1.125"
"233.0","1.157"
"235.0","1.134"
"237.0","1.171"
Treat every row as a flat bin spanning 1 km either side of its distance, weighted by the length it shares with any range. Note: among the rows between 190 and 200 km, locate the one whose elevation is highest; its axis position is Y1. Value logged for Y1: 193.0 km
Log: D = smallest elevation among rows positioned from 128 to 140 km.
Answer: 1.082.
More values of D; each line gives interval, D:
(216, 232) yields 1.071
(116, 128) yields 1.081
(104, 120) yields 1.208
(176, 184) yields 1.26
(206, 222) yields 1.076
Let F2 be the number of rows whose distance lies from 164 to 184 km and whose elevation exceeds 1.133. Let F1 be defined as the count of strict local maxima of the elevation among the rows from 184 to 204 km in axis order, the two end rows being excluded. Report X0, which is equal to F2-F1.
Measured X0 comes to 7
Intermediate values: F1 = 3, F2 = 10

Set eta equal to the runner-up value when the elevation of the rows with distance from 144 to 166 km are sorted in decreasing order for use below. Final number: 1.301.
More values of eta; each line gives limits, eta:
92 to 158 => 1.471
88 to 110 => 1.359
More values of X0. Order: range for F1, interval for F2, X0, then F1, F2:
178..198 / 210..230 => 2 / 3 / 5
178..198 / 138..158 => 7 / 3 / 10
